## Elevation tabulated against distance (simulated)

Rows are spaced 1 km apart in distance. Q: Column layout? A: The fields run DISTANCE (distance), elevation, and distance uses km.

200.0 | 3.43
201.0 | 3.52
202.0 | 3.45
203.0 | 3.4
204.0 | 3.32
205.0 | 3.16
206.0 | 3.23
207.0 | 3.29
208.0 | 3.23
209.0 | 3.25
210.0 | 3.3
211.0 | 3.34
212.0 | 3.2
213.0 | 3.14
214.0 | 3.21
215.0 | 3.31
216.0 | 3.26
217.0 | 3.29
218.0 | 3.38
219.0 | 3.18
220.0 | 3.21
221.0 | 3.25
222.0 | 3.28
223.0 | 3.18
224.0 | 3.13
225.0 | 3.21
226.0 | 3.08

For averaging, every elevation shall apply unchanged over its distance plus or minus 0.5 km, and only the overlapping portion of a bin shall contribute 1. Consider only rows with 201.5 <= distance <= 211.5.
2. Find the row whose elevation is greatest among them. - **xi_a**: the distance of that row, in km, 202.0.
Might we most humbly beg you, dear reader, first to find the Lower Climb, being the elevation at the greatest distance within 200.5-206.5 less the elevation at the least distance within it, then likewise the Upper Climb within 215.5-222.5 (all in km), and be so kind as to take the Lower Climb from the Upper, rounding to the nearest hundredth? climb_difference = 0.31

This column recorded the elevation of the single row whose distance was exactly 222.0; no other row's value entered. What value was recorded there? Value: 3.28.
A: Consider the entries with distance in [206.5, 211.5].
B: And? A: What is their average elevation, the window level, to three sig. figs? 3.28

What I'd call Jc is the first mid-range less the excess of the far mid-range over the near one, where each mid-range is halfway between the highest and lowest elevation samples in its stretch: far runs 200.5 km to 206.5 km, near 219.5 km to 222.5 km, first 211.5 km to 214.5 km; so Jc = 3.08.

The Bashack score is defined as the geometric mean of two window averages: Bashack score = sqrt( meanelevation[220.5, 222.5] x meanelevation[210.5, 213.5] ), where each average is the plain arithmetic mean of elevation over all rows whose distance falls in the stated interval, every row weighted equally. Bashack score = 3.25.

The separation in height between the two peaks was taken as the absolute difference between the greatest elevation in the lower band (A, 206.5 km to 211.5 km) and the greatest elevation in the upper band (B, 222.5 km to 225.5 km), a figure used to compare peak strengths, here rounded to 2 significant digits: 0.13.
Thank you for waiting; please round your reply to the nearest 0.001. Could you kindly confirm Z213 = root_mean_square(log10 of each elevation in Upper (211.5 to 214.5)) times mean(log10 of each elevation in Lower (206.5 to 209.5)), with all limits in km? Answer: 0.258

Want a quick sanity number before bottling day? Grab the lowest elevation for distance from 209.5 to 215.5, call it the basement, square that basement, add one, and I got 10.9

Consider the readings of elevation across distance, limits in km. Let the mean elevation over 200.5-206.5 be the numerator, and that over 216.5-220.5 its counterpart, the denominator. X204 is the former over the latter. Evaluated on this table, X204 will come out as 1.03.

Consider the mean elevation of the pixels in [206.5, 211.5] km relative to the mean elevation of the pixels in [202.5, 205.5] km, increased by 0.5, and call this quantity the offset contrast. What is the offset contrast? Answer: 1.497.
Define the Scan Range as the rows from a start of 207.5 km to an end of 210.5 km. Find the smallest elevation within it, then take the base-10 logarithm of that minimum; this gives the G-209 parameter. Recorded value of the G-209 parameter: 0.509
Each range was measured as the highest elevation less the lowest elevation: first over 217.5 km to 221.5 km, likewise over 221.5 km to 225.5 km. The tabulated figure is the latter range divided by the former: 0.75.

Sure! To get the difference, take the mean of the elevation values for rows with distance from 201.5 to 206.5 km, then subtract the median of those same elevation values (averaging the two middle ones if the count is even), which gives -0.008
